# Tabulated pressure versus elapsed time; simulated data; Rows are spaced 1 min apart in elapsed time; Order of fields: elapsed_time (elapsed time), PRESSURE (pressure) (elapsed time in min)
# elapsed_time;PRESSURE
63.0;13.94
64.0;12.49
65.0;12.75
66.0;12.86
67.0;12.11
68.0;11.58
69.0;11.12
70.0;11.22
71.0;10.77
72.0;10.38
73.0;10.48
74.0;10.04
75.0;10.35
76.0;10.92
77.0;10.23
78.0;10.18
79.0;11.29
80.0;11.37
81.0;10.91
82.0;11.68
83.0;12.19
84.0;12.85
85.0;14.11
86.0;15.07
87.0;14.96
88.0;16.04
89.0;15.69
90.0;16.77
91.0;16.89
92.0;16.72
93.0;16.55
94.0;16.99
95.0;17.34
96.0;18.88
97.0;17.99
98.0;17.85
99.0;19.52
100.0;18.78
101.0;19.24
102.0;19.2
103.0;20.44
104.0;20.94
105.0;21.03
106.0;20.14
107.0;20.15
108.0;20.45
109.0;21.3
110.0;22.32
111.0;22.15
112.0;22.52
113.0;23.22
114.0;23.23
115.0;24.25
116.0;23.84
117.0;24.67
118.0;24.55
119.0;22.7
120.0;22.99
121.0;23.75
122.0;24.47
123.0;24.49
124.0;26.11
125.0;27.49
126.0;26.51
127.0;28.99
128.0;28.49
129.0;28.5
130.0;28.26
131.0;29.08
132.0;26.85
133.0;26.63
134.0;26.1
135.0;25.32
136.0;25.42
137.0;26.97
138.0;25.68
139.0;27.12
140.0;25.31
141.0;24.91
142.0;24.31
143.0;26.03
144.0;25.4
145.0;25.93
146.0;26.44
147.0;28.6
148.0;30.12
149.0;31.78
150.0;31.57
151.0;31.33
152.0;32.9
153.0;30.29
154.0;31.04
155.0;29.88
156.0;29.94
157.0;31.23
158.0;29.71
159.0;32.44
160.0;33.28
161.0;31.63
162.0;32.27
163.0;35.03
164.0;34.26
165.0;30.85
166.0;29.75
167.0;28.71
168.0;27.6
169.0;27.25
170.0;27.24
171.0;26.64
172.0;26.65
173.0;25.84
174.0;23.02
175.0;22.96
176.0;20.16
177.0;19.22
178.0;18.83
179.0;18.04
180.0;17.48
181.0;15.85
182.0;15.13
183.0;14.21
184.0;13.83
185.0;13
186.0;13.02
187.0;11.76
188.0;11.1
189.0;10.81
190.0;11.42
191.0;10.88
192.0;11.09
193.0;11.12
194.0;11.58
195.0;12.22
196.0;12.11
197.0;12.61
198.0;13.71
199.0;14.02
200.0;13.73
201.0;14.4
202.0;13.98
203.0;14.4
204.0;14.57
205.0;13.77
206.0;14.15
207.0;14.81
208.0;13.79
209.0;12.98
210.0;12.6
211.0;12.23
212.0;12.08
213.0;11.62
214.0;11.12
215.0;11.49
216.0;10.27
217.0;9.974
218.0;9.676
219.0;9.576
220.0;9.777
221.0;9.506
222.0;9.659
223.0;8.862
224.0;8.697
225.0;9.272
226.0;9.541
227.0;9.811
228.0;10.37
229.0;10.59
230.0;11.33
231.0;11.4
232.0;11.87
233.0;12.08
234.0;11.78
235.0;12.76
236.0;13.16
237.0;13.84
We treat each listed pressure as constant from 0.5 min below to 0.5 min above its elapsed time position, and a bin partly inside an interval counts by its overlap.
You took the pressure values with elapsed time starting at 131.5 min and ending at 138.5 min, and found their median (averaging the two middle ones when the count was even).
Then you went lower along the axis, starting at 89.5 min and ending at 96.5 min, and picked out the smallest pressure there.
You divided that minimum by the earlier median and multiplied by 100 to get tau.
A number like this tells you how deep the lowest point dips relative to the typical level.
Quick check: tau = 63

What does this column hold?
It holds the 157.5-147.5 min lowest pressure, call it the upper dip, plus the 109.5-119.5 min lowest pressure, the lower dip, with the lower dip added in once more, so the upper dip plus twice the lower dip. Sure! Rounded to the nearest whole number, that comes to 74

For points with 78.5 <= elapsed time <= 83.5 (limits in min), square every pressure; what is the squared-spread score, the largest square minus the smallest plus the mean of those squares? 162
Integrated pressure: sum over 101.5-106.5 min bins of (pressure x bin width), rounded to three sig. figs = 102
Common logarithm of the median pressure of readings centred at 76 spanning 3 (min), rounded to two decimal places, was 1.01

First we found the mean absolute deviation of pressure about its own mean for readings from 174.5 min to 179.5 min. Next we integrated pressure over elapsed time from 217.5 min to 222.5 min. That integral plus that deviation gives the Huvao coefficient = 50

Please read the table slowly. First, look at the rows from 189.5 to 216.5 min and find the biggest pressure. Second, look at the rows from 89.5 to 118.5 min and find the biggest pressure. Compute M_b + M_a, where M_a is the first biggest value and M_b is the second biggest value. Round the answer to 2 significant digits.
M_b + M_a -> 39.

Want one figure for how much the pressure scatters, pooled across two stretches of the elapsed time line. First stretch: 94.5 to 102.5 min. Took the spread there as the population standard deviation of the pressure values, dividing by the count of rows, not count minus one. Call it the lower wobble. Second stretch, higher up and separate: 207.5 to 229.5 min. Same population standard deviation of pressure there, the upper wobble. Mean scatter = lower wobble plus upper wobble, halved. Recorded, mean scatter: 1.1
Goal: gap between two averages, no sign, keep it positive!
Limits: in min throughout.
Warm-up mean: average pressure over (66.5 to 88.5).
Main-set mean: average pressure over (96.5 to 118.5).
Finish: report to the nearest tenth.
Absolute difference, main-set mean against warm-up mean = 9.5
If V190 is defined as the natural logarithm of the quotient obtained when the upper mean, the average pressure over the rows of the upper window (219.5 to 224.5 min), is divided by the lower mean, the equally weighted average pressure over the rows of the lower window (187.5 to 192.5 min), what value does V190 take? -0.17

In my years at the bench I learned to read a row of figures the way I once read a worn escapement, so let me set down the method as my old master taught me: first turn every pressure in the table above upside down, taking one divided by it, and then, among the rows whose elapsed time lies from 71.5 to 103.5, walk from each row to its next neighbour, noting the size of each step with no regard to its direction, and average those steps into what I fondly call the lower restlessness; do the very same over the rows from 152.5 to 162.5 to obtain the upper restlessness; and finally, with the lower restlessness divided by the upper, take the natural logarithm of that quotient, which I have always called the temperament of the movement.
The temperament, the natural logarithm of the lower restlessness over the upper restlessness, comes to 0.9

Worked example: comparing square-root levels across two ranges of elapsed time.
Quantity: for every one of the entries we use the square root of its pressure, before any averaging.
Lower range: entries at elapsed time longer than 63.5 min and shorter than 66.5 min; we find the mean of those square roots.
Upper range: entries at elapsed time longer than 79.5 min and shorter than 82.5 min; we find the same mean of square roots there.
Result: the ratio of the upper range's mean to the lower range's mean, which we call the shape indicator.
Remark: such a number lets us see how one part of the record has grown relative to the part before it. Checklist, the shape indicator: 0.94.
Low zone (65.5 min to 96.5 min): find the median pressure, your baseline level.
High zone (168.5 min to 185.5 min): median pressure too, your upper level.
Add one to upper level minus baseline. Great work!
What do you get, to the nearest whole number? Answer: 8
